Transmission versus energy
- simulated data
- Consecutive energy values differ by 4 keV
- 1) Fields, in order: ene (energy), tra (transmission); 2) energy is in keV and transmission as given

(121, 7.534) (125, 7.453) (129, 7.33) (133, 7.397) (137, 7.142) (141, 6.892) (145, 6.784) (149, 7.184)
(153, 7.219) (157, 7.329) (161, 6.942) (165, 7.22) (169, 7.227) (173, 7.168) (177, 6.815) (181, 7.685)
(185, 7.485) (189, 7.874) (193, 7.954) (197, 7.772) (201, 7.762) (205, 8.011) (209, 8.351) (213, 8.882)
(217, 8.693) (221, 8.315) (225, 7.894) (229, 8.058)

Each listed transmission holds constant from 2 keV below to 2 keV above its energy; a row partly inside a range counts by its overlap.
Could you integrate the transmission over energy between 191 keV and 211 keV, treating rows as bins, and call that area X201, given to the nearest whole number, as 159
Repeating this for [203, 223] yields 169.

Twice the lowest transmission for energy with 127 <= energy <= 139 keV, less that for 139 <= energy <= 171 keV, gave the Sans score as 7.5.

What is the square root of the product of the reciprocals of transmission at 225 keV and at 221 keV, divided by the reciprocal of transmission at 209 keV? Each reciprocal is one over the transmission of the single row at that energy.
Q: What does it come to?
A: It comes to 1.03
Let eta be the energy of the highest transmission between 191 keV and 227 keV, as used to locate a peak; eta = 213 keV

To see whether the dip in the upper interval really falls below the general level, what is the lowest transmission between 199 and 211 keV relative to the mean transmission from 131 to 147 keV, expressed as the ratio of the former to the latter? 1.10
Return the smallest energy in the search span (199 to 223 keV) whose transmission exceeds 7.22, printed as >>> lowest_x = 201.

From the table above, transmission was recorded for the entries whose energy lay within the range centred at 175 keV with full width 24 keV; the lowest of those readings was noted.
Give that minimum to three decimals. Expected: 6.815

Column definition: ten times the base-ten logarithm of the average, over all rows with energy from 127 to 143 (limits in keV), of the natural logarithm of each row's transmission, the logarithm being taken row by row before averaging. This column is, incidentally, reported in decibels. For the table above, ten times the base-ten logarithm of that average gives 2.95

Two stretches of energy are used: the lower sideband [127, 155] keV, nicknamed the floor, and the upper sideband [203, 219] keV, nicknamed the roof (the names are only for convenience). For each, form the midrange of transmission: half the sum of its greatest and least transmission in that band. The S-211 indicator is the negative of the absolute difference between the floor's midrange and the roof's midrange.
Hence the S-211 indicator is -1.36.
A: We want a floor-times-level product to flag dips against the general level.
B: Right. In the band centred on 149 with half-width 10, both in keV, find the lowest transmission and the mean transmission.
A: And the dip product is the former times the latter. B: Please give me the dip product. 48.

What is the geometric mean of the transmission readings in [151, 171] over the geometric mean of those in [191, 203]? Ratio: 0.918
